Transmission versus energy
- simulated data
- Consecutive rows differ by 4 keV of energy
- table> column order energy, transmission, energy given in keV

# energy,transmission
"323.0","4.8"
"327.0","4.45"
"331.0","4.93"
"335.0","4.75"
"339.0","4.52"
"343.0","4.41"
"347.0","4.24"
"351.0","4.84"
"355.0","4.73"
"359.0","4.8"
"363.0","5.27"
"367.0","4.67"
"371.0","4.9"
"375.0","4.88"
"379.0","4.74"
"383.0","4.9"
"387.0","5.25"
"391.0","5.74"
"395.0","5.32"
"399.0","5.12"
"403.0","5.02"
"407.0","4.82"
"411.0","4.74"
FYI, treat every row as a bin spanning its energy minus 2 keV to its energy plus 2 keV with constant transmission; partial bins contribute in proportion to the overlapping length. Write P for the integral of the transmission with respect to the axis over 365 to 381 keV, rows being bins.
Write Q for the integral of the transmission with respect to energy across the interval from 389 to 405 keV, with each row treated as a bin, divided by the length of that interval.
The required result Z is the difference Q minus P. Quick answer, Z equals -71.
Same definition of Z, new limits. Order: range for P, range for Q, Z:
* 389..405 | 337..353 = -80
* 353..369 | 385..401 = -73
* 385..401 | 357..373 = -81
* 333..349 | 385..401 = -66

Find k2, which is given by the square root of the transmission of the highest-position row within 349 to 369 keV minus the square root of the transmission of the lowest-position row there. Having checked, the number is -0.04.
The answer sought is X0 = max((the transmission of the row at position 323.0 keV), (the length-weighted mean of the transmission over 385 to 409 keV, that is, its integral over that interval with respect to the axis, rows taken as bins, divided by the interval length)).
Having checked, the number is 5.21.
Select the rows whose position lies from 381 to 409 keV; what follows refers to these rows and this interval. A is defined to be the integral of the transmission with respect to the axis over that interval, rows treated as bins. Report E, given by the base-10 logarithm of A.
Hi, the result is 2.2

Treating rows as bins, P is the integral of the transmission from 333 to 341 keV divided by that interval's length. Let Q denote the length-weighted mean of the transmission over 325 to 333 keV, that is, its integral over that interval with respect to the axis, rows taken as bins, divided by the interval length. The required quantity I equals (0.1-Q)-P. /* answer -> -9.2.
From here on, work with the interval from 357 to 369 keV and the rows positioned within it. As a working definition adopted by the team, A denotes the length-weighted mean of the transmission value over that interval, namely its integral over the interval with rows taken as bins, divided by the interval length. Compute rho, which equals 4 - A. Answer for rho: -0.9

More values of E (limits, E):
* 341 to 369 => 2.1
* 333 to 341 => 1.6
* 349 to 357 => 1.6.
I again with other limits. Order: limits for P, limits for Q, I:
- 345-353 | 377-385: -9.3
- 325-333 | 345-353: -9.1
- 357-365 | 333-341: -9.6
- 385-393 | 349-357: -10.2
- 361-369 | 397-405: -9.9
